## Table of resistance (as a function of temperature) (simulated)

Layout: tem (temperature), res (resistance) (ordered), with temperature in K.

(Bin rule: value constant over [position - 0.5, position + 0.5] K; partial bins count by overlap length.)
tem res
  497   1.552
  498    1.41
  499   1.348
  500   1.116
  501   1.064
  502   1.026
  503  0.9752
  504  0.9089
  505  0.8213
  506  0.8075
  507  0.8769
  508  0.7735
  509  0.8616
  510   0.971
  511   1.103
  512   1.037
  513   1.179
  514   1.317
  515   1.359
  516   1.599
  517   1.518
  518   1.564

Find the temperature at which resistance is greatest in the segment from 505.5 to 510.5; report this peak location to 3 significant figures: 510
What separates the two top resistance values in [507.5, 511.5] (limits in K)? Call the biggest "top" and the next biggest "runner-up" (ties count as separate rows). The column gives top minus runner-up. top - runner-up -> 0.13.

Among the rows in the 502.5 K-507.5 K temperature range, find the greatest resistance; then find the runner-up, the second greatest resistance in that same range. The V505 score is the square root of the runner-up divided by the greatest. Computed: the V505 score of 0.965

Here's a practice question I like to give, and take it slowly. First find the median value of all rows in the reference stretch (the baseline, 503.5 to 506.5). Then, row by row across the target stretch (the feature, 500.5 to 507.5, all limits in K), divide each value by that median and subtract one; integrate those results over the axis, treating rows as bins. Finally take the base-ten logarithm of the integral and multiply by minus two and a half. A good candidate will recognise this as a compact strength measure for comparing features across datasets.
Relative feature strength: 0.1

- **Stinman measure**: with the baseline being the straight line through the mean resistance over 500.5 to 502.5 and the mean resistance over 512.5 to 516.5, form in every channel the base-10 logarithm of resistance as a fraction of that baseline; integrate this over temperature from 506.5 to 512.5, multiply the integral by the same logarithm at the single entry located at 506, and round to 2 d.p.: 0.12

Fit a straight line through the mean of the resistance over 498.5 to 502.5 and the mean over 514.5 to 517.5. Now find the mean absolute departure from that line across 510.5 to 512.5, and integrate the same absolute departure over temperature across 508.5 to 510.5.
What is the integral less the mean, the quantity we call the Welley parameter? 0.54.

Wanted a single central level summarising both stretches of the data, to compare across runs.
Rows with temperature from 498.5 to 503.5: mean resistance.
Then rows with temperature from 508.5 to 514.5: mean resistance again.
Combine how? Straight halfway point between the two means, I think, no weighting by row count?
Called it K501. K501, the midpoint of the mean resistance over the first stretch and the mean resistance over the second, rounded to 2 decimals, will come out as 1.09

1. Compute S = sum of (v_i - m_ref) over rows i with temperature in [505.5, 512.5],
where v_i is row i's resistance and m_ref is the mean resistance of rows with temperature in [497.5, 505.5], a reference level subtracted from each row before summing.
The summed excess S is -1.2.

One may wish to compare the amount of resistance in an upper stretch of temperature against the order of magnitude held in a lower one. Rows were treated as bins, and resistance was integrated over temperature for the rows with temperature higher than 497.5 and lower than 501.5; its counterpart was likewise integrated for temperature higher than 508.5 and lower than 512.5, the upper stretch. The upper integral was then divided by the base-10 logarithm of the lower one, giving 5.7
